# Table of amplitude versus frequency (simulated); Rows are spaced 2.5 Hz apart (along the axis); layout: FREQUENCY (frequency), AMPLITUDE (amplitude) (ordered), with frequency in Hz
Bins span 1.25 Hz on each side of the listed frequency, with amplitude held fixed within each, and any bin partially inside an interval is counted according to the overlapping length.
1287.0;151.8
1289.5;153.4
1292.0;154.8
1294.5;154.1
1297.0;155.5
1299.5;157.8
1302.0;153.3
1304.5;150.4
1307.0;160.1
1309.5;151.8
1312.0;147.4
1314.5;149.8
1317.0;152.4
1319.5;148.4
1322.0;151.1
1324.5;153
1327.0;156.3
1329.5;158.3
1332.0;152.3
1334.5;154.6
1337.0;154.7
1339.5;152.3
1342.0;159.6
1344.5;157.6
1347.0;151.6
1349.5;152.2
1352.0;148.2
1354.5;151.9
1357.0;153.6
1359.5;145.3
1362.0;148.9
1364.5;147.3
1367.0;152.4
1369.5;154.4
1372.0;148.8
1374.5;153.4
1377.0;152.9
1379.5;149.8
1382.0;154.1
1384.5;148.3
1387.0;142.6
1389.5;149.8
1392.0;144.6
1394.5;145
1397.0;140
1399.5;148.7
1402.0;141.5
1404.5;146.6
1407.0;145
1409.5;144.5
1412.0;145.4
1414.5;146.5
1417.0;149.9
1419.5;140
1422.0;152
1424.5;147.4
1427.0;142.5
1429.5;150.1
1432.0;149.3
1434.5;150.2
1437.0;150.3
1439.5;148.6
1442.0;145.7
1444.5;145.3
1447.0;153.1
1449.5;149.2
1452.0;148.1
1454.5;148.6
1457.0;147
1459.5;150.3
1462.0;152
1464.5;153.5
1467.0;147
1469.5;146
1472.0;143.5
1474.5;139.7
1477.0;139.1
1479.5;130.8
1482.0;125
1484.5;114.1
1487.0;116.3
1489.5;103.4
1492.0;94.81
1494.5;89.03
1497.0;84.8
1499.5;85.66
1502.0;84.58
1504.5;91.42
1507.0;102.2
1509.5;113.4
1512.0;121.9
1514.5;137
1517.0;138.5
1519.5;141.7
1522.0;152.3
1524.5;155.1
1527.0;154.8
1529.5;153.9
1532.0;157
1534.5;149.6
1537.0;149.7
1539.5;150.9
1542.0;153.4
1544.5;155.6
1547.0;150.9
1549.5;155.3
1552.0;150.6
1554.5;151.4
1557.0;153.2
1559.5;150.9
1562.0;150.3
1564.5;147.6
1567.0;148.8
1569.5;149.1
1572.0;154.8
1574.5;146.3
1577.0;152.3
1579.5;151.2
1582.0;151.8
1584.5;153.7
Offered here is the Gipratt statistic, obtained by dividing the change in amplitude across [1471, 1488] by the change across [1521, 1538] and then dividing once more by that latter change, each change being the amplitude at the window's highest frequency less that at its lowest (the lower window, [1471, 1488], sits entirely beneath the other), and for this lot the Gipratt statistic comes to -4.0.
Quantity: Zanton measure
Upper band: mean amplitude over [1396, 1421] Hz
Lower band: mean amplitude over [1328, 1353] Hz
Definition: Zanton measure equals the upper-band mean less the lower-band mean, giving -9.3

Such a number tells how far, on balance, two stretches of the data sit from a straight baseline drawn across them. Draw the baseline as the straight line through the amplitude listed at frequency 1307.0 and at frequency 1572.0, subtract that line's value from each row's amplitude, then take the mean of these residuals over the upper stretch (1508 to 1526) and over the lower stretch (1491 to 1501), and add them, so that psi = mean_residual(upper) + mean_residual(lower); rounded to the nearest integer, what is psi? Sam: -87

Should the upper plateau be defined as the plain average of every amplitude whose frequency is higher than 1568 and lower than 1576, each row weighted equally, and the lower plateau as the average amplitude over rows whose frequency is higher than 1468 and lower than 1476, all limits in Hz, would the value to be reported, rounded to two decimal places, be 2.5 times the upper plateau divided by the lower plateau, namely 2.62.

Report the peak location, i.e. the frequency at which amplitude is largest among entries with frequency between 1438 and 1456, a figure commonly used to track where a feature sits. 1447.0 Hz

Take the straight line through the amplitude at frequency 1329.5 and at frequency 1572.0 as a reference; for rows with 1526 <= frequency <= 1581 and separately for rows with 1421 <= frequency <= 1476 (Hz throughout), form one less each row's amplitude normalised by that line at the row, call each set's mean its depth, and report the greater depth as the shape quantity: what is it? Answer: 0.054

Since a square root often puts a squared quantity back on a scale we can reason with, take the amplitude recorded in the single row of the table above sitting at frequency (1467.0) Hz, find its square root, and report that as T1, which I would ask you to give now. 12.1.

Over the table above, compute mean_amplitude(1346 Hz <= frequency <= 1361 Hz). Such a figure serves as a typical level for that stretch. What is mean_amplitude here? 150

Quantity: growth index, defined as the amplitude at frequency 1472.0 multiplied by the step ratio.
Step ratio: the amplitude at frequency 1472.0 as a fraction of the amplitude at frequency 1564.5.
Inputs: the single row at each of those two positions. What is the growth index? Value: 140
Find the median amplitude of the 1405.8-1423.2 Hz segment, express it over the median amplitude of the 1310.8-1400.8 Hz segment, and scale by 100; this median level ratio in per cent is 96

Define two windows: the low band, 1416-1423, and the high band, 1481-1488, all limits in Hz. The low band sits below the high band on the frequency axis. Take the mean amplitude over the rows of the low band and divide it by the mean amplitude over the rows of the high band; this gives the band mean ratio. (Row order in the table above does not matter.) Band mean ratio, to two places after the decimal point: 1.24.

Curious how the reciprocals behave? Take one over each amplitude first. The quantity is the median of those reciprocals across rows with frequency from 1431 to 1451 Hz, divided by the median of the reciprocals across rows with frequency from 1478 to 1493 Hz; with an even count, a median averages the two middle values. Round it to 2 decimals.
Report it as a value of 0.77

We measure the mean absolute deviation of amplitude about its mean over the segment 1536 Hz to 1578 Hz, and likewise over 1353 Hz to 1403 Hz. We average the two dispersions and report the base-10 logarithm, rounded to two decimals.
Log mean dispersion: 0.44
